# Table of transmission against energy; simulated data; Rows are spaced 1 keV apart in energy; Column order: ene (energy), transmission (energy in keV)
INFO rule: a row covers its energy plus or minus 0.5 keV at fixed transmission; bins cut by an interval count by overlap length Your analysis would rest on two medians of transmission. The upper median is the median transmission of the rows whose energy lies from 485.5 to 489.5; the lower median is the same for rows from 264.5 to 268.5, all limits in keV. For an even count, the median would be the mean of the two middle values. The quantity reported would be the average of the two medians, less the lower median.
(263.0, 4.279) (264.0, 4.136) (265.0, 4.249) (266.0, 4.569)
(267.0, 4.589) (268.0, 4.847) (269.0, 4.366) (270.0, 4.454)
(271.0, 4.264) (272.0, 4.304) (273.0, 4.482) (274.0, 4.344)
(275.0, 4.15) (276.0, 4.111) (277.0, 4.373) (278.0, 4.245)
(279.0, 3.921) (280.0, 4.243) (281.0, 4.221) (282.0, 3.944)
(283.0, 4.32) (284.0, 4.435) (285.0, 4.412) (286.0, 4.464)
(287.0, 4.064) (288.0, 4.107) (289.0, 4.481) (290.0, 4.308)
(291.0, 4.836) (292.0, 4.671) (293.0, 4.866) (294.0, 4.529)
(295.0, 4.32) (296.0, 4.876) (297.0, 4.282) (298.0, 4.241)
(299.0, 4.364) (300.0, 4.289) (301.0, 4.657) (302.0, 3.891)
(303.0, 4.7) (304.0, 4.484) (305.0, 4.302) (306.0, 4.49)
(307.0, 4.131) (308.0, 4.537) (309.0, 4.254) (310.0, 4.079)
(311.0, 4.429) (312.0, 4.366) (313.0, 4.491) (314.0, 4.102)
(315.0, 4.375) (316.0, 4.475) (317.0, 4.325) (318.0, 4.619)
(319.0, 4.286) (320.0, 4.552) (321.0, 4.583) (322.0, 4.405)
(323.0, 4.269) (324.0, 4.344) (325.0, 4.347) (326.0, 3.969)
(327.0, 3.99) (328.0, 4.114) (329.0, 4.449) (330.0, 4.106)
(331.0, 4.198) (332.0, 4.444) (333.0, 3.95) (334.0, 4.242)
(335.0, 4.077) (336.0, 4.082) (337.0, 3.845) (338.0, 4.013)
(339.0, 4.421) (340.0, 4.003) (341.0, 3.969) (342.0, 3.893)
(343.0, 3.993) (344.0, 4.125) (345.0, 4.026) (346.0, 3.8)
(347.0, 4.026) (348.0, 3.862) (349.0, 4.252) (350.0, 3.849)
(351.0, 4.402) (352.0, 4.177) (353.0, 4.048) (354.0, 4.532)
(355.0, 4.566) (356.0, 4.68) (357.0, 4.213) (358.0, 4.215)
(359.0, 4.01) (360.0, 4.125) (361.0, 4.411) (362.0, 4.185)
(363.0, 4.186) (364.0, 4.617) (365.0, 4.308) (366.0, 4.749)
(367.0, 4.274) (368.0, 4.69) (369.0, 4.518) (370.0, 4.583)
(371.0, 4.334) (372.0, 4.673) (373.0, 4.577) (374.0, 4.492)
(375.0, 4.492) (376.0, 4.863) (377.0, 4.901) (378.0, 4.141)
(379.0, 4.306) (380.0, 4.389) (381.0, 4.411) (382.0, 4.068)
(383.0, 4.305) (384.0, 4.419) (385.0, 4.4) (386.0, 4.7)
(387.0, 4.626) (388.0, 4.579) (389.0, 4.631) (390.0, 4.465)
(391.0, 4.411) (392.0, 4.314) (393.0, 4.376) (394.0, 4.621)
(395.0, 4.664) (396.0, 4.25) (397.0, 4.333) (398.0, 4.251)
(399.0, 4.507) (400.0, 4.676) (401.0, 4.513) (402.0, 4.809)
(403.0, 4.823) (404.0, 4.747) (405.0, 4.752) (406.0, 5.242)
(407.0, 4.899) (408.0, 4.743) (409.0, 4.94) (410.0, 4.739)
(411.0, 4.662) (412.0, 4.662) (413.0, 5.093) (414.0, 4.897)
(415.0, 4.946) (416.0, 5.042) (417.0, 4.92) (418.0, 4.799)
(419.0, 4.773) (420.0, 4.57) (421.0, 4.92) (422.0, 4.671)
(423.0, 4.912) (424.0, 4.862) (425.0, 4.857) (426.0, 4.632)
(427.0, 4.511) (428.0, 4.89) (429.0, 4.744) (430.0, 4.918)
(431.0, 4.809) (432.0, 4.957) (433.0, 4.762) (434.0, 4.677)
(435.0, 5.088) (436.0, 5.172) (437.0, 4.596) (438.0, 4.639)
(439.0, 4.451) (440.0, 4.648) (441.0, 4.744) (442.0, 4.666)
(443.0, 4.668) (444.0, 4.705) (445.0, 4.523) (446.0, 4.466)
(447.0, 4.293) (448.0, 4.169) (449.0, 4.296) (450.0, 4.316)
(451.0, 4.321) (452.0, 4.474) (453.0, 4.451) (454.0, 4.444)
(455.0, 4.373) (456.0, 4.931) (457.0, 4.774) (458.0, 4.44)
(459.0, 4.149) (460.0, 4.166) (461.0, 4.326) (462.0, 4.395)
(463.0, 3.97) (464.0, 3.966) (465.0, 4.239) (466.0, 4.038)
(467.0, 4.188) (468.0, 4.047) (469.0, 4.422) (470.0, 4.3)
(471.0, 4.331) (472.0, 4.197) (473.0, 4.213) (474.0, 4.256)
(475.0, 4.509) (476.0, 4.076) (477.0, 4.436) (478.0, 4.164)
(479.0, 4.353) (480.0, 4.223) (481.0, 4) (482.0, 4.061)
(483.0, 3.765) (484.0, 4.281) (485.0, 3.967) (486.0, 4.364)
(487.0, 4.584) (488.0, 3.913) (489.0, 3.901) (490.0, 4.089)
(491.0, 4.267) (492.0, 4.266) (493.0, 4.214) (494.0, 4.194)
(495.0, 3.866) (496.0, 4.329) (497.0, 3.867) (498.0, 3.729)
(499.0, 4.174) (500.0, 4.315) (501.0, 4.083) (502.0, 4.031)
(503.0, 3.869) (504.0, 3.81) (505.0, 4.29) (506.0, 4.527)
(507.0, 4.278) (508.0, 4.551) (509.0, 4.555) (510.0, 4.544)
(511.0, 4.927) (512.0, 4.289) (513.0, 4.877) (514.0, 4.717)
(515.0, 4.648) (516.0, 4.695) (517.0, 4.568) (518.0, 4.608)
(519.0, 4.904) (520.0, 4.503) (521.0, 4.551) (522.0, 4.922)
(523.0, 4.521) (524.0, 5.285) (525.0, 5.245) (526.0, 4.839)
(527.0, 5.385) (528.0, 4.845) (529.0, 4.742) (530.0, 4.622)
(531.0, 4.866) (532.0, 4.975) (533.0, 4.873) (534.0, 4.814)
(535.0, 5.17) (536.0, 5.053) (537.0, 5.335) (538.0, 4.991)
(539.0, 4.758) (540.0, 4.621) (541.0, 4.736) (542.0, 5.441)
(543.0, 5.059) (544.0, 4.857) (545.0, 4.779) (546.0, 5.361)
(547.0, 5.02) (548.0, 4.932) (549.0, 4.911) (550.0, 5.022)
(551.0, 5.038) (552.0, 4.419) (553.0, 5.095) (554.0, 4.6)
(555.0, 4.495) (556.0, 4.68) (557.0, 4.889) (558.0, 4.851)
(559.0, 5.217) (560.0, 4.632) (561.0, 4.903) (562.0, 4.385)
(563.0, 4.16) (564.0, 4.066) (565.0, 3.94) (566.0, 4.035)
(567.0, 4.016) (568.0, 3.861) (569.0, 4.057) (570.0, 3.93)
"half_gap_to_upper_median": -0.22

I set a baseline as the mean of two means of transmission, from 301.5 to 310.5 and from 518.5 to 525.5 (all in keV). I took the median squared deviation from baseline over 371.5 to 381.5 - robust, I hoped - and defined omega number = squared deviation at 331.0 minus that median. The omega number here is 0.11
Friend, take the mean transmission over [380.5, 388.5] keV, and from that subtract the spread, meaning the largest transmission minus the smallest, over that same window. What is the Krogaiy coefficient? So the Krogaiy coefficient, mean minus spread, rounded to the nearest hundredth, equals 3.81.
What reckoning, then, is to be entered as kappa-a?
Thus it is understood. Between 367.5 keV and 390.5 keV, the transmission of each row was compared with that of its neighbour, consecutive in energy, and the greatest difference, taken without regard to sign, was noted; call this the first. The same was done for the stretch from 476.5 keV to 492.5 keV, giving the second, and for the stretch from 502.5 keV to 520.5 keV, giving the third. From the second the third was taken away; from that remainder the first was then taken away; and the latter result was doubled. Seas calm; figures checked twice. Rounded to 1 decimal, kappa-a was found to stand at -1.5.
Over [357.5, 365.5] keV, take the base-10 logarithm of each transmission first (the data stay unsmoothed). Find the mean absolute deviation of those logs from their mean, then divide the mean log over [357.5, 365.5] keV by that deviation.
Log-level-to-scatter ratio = 44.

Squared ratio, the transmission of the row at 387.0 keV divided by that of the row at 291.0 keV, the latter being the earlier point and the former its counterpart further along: 0.92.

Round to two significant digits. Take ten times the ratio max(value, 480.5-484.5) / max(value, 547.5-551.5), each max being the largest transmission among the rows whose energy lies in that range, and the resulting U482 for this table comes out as 8.5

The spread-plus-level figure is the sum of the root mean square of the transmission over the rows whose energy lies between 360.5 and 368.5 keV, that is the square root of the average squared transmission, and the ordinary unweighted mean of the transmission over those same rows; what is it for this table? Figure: 8.9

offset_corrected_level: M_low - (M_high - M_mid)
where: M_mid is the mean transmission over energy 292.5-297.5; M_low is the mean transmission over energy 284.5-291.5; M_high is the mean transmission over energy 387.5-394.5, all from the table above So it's 4.5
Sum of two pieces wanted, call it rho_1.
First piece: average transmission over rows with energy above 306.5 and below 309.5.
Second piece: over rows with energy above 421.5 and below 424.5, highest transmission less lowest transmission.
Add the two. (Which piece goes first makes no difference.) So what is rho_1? 4.55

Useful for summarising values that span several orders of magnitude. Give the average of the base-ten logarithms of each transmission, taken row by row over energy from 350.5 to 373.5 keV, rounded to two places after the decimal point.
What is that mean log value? 0.64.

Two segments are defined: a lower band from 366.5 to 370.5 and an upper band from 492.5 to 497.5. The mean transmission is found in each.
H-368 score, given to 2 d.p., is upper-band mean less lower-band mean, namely -0.42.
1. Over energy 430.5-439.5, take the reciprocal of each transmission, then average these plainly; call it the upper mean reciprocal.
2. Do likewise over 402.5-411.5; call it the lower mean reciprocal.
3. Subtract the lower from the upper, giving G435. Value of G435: 0.00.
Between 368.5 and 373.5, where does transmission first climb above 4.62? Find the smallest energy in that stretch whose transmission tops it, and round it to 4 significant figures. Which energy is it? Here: 372.0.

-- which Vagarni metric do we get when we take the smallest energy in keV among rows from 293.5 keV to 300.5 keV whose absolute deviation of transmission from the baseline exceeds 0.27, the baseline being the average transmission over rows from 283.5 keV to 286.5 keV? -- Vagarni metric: 296.0 keV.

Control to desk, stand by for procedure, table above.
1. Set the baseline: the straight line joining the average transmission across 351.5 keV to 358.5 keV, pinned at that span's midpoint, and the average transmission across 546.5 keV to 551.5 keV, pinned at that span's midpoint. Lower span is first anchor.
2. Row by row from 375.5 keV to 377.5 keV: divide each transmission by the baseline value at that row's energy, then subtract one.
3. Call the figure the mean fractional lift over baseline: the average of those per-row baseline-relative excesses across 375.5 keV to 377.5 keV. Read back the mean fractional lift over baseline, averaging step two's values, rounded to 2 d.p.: 0.11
